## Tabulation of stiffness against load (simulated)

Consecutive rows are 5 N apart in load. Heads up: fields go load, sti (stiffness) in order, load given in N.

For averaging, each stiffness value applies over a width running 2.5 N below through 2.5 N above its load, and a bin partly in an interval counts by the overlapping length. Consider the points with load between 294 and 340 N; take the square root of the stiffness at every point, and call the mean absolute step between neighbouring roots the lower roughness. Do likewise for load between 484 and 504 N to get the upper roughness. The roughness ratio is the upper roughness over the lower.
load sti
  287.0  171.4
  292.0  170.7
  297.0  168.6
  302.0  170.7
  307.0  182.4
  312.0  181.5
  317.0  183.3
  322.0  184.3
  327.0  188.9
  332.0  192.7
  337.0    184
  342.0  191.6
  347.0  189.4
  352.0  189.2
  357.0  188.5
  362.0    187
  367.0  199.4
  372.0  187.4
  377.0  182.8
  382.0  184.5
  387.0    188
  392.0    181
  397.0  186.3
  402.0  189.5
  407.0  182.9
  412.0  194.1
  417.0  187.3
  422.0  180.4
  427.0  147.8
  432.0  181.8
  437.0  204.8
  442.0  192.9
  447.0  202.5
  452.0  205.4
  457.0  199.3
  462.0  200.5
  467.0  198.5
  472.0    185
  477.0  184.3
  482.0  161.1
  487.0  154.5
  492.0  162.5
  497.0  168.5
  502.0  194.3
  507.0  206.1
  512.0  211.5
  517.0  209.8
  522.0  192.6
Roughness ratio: 3.1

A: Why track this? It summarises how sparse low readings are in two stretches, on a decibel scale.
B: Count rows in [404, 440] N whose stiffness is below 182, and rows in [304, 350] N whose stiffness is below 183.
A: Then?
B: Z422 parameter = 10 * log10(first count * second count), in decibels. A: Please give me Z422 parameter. 7.8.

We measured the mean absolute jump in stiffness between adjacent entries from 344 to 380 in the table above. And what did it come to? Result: 5.2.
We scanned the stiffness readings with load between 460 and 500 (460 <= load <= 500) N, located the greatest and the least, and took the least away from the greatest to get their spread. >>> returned 46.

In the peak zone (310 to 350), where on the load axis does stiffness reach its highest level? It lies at 332.0 N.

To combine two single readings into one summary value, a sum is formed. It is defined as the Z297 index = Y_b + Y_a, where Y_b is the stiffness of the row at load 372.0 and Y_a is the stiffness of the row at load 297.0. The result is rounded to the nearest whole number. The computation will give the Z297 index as 356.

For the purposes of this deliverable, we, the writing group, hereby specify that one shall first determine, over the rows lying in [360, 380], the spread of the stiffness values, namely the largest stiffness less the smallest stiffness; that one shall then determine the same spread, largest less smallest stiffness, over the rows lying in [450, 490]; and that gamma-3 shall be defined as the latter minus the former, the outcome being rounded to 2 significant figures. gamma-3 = 34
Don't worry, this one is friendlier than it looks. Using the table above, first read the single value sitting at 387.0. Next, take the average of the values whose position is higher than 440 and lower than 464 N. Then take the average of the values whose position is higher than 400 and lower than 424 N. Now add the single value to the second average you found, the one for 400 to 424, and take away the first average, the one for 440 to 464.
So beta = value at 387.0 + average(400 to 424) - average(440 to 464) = 175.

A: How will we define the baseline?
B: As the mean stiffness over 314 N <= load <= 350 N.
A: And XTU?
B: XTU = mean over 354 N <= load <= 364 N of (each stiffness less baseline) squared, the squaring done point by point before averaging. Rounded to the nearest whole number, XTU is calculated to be 1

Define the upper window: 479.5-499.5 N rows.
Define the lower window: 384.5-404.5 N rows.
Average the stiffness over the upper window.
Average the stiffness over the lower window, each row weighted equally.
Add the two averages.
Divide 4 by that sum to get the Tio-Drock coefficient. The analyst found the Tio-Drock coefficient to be 0.0115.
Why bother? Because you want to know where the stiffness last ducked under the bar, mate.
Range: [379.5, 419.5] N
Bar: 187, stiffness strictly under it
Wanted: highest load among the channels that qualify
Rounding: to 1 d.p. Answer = 407.0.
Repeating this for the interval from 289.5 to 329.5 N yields 322.0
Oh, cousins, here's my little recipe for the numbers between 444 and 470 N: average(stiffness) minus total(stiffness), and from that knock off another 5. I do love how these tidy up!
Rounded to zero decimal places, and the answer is -810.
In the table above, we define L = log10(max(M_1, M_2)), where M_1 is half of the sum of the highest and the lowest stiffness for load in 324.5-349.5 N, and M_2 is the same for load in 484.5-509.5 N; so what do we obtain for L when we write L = 2.27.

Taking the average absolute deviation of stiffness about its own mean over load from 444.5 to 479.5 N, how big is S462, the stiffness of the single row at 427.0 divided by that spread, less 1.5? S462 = 20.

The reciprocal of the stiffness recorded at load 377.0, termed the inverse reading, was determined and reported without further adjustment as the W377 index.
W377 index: 0.0055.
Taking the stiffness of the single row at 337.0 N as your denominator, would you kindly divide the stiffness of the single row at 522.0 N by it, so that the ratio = 1.05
